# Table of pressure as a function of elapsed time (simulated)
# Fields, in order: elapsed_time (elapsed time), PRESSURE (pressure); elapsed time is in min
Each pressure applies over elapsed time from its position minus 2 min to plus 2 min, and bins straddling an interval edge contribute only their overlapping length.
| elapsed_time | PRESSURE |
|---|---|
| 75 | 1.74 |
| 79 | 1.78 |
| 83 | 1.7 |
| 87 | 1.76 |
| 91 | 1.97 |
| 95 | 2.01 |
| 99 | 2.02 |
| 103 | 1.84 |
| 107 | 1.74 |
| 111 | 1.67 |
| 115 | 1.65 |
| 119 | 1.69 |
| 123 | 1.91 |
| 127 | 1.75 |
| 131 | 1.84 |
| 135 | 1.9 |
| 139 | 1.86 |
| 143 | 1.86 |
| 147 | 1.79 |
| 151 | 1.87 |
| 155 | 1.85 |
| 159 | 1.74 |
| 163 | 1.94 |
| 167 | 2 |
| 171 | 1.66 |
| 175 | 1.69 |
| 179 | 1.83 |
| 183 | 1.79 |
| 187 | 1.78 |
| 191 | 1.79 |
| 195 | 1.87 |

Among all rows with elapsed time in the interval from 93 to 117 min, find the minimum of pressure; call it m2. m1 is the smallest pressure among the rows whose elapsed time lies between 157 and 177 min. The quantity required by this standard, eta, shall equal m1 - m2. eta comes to 0.01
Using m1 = 1.66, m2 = 1.65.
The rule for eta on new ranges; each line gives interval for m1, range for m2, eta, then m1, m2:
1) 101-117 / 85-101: -0.11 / 1.65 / 1.76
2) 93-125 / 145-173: -0.01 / 1.65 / 1.66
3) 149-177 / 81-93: -0.04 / 1.66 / 1.7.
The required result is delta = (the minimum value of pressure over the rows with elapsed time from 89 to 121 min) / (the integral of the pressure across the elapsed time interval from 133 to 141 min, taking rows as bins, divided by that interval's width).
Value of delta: 0.878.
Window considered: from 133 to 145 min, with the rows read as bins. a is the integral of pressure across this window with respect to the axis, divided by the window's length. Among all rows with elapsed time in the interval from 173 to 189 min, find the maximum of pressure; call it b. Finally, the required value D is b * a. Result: 3.43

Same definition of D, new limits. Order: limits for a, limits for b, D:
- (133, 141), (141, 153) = 3.52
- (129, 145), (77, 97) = 3.75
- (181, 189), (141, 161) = 3.34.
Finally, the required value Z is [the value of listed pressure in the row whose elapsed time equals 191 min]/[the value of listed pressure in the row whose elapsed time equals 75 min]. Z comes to 1.03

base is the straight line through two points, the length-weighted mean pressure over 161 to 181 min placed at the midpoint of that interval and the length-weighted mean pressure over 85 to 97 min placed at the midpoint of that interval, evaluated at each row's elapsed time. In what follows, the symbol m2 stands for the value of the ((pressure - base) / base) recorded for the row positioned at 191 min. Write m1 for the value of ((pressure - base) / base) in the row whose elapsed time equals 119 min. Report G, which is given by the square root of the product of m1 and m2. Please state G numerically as 0.026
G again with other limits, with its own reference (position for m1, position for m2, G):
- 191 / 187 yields 0.010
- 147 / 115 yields 0.064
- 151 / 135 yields 0.016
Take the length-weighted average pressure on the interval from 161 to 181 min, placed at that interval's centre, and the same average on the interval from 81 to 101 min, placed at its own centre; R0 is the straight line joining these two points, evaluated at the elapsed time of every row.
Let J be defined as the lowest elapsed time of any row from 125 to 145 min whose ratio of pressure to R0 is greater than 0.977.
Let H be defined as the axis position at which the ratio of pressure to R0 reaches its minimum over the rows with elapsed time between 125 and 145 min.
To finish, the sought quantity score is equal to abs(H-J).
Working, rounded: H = 127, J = 131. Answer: 4 min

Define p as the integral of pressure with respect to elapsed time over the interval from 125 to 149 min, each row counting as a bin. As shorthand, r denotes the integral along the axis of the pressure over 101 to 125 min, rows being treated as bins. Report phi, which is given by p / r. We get 1.05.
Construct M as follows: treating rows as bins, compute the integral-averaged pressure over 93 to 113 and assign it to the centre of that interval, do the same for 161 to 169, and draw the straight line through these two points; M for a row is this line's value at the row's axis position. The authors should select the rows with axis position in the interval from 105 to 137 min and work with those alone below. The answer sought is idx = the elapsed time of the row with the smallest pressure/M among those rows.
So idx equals 115 min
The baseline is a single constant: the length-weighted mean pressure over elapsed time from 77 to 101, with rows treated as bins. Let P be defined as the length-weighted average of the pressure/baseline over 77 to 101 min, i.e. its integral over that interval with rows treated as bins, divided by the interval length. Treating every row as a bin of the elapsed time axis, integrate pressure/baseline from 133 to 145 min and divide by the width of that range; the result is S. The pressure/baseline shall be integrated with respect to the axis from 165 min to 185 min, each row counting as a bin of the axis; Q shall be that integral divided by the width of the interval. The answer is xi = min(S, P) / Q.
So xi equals 1.04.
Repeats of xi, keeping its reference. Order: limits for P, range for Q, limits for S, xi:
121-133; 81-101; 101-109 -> 0.95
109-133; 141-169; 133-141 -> 0.94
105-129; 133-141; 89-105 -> 0.92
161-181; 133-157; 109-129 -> 0.93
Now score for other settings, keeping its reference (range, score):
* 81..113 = 20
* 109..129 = 8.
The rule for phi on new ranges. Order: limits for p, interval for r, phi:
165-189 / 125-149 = 0.98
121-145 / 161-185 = 1.02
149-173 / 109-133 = 1.05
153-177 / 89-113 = 0.97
